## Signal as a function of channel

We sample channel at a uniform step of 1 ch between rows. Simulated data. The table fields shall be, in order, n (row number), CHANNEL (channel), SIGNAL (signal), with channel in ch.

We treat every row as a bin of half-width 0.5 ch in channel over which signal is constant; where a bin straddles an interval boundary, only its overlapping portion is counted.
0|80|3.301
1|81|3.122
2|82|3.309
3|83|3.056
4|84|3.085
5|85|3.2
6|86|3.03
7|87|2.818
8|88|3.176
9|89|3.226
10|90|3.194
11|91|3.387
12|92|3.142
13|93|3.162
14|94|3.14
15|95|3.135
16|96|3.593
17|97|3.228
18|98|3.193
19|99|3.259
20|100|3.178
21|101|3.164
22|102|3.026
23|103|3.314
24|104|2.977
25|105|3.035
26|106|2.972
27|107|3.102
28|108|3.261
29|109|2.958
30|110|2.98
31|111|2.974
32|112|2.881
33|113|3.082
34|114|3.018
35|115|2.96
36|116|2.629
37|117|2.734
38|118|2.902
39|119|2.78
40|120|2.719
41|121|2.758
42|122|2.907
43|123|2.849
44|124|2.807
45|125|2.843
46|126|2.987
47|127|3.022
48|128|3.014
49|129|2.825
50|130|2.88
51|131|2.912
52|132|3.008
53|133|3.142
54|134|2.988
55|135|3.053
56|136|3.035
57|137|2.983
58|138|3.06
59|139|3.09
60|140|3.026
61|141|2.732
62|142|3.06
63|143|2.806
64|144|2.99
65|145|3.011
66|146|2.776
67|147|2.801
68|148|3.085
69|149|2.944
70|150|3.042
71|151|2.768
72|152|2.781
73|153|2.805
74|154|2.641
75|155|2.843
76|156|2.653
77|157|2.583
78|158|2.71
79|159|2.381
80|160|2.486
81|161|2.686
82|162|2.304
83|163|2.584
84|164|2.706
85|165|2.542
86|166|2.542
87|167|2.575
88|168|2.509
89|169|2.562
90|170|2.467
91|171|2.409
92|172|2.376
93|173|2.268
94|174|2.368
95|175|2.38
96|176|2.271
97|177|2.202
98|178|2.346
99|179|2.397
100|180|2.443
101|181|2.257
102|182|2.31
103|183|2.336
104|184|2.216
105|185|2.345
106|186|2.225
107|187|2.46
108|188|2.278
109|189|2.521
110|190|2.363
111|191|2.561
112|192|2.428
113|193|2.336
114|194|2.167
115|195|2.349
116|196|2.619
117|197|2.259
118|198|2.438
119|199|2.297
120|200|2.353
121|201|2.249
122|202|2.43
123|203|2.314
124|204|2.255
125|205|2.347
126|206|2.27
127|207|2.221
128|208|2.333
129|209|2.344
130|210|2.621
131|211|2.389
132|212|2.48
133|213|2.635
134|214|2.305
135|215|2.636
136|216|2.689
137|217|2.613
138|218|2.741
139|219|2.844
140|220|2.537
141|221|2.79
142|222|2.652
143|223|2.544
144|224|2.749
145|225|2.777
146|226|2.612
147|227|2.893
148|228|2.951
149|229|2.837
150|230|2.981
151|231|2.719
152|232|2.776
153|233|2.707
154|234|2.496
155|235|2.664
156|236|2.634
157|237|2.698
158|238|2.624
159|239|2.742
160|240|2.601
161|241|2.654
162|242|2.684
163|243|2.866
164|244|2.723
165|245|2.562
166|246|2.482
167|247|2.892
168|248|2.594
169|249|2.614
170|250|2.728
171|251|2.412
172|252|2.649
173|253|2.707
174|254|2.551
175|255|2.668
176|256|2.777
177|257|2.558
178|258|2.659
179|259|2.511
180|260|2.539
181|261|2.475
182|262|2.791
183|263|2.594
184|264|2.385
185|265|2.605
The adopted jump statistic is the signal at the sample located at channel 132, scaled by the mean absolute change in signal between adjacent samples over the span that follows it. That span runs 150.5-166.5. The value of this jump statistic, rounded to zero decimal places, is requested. 19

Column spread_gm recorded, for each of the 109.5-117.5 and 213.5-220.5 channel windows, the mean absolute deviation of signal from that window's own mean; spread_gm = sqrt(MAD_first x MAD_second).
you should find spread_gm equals 0.119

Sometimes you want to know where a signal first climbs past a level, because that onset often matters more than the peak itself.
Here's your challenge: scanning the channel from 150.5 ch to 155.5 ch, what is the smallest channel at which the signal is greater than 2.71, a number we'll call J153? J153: 151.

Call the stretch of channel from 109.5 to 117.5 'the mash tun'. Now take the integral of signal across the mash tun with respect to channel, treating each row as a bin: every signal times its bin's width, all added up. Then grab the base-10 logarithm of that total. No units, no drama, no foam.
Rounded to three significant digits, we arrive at 1.37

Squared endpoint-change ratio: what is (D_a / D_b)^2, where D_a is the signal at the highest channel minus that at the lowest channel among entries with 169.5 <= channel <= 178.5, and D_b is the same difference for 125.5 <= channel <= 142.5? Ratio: 2.7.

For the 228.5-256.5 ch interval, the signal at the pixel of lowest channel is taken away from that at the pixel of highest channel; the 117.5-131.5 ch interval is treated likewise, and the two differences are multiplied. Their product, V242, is 0.00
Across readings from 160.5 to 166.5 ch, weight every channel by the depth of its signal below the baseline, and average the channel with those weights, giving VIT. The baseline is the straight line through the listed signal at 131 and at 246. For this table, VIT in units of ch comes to 163.4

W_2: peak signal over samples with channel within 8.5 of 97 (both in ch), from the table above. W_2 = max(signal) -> 3.593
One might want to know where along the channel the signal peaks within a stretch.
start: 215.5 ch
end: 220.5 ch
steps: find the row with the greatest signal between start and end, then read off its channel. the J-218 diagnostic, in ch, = 219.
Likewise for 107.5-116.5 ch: 108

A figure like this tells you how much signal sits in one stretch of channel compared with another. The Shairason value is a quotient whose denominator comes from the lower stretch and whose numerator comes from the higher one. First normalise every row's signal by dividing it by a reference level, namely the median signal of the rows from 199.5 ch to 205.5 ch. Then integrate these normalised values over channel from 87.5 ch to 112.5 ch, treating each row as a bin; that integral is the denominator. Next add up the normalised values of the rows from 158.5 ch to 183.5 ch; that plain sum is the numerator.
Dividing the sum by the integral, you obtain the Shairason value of 0.77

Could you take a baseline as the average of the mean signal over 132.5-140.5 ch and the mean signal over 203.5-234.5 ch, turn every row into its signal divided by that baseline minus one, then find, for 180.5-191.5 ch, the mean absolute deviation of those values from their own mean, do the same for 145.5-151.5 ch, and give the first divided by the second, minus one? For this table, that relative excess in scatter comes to -0.3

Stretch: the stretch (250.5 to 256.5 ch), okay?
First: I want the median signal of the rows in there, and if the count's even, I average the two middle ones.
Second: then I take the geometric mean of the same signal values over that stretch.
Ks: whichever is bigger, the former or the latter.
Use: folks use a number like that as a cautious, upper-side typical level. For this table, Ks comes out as 2.66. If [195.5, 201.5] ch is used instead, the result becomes 2.37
